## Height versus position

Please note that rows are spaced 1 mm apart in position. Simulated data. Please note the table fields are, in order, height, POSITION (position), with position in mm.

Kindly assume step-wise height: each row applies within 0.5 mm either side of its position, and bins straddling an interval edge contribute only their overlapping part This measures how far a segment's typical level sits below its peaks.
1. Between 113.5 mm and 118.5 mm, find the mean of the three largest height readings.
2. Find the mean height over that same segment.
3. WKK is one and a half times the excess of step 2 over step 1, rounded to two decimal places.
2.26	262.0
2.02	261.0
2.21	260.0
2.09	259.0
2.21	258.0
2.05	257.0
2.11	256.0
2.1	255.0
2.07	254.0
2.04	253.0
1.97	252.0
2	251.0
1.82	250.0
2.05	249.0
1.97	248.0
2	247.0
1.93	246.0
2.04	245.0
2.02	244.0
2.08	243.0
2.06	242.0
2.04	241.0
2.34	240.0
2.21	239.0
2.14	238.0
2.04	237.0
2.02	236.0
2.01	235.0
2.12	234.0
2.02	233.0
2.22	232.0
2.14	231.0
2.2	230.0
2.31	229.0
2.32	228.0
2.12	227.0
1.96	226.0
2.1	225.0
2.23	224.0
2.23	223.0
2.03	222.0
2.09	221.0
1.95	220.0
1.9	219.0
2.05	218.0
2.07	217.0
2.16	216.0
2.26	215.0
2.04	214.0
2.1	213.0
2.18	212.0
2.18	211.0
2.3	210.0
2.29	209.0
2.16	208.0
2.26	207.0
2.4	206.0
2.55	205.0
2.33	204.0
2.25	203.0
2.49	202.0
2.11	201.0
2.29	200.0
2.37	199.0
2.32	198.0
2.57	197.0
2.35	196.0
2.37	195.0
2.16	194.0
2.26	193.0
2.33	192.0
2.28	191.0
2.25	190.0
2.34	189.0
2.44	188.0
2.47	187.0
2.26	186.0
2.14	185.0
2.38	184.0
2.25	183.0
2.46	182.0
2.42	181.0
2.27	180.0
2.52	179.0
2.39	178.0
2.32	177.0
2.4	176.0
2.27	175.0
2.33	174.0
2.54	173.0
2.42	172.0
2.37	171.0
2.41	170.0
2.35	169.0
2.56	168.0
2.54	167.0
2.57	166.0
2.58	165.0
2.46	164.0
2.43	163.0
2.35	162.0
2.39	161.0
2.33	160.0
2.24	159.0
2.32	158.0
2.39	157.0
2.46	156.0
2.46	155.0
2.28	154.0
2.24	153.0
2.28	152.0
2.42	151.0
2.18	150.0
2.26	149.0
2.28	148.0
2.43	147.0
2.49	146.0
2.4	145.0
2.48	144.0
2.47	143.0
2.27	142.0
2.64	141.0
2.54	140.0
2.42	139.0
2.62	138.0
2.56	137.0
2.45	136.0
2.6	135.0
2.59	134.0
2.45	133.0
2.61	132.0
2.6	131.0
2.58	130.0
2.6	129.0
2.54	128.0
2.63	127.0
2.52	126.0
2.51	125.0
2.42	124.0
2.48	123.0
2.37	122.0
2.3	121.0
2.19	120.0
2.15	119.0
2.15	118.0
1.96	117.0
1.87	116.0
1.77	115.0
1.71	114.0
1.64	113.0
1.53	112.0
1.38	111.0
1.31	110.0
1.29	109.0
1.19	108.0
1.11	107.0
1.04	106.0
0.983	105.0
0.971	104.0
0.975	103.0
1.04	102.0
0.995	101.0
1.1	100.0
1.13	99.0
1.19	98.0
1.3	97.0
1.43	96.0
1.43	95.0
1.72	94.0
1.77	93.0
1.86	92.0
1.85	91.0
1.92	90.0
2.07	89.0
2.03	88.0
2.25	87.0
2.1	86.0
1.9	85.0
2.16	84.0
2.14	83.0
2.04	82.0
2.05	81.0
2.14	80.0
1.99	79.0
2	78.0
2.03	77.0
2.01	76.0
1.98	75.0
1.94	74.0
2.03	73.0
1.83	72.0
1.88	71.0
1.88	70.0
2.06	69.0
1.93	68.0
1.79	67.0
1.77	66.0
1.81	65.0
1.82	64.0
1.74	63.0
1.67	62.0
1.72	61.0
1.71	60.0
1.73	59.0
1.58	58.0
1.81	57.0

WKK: -0.15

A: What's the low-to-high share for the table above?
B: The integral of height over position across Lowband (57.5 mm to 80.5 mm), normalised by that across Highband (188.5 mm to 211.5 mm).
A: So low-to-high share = 0.81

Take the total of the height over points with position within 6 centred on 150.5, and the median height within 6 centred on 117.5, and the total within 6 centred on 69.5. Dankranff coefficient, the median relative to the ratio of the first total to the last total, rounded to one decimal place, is 1.7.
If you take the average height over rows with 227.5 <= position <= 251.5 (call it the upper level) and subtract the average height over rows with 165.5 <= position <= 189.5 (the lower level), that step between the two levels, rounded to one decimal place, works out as -0.3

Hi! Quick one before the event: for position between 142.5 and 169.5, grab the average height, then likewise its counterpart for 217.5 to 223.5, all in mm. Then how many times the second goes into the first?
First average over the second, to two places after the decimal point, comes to 1.17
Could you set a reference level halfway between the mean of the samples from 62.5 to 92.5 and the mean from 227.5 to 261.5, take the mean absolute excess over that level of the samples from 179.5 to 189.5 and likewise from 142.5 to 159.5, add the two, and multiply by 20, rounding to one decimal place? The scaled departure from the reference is 12.9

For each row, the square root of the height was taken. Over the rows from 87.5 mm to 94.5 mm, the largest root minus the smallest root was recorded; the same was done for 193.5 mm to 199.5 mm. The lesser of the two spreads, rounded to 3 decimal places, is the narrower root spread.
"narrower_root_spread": 0.127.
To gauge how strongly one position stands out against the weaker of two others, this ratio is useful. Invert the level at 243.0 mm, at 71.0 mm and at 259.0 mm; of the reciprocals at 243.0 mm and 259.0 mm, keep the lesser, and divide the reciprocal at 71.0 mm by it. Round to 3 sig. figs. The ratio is 1.11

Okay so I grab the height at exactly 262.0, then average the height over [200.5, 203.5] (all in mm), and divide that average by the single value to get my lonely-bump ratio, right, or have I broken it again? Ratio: 1.0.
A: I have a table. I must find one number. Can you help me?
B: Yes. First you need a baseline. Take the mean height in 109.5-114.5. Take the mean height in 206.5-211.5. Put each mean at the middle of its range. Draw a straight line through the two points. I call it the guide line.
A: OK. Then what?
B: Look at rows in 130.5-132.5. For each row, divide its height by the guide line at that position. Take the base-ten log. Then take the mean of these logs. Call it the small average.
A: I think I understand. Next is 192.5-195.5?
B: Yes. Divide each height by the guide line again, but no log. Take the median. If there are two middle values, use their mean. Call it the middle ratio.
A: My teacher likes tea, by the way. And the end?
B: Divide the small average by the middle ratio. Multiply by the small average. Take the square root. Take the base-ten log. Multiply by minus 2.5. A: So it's 1.8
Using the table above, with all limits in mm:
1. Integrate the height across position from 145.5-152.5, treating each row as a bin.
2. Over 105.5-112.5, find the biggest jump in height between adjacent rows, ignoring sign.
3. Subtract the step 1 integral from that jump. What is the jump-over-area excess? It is -16.2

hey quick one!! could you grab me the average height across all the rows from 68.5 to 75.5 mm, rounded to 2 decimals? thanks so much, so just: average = 1.94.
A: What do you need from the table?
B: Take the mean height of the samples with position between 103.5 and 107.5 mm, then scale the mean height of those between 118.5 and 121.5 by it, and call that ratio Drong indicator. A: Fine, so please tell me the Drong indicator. 2.2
